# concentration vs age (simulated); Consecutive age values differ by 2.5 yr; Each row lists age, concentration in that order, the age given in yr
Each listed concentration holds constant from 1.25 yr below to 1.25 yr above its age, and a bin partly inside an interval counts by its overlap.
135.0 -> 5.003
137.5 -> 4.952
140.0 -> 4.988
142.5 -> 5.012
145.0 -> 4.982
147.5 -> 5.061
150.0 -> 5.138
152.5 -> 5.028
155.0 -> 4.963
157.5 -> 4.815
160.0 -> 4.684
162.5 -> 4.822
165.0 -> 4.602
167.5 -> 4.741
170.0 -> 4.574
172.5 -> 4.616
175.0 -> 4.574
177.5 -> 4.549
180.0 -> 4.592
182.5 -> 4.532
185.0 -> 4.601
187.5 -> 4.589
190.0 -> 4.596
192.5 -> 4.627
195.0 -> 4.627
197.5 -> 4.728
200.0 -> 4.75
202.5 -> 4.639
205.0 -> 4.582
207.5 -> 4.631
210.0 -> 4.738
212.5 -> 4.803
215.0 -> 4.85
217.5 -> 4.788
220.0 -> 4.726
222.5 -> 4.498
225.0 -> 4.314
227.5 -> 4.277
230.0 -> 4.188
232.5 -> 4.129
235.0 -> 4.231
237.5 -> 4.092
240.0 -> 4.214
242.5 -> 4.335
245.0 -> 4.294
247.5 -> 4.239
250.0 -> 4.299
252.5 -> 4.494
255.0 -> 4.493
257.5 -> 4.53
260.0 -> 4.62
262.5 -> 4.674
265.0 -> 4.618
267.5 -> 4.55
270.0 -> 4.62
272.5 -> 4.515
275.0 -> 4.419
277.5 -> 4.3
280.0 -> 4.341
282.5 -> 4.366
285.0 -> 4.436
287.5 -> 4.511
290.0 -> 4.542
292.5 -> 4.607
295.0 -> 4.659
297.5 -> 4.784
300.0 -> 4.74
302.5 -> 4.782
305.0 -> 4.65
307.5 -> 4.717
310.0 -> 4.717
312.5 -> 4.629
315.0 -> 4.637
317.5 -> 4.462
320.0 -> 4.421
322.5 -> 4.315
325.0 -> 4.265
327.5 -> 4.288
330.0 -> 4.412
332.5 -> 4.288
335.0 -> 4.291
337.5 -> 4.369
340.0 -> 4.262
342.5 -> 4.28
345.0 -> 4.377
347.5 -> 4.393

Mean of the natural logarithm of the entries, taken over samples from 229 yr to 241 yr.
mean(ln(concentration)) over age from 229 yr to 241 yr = 1.43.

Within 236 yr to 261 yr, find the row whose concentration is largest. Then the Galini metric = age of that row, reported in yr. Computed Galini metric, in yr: 260.0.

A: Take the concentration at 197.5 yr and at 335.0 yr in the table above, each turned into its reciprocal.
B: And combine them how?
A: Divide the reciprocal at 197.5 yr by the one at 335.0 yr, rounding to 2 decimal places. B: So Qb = 0.91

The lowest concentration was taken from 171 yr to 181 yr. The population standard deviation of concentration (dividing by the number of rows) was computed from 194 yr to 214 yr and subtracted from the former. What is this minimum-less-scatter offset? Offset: 4.48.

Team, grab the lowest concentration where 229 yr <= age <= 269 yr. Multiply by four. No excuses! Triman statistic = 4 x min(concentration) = 16.4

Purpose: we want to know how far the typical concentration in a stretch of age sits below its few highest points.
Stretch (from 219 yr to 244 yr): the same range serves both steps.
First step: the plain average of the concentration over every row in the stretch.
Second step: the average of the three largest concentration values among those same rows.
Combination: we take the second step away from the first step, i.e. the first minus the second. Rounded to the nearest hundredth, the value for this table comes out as -0.22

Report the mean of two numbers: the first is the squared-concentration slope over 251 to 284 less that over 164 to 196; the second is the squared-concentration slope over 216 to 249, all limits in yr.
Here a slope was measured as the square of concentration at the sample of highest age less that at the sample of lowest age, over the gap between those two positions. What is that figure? -0.11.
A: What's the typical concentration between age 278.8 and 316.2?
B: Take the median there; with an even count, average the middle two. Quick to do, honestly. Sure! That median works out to 4.64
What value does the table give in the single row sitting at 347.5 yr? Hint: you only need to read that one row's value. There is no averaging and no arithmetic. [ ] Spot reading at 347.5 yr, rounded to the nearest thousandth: 4.393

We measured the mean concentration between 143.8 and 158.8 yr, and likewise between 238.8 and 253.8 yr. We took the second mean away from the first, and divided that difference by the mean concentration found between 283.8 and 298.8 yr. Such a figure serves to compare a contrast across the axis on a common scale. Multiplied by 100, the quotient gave 15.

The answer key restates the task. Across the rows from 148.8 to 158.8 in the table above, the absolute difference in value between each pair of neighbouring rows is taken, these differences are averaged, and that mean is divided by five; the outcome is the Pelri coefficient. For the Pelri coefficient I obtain 0.022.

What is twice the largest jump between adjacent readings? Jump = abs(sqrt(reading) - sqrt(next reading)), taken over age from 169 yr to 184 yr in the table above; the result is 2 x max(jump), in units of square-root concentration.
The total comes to 0.028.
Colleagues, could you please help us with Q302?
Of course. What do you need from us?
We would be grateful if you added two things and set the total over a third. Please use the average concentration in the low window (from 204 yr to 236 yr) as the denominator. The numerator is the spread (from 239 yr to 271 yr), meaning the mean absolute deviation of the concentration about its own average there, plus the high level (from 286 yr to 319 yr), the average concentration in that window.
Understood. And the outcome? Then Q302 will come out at 1.06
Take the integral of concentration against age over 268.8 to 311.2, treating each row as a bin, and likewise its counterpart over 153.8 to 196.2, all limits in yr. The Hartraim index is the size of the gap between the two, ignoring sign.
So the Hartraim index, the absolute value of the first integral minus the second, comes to 3.5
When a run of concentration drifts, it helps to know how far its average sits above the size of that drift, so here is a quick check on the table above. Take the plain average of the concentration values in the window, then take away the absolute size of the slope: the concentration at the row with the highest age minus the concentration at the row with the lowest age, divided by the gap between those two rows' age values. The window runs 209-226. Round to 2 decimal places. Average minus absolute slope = 4.65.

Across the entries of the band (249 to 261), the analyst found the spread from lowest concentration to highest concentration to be 0.321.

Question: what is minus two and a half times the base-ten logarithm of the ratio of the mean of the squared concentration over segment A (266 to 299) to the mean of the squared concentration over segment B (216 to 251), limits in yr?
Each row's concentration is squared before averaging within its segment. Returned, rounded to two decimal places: -0.09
